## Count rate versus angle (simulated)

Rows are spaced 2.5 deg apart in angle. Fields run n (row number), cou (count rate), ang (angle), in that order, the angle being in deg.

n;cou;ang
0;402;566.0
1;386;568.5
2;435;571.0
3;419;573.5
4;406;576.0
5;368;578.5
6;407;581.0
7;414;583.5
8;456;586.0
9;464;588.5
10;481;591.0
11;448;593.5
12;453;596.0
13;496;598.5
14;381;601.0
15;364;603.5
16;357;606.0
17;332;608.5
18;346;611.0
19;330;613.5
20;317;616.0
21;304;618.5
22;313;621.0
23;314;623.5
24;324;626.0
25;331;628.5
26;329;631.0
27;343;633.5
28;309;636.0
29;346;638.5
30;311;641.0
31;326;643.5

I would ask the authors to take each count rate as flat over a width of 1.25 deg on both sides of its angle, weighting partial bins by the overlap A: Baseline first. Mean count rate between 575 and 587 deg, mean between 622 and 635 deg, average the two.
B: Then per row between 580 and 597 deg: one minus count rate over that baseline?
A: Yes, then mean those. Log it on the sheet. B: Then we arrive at -0.21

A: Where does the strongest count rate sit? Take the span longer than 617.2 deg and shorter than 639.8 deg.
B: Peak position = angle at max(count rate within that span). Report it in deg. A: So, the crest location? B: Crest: 638.5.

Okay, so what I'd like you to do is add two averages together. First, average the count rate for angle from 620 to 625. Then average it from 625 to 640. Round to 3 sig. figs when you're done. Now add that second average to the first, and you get 644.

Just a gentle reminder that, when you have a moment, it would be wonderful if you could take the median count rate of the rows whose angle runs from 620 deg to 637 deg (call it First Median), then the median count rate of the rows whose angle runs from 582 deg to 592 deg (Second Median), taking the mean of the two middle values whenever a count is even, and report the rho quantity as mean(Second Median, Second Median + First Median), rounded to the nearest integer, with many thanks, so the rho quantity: 622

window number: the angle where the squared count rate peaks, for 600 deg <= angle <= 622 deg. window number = 601.0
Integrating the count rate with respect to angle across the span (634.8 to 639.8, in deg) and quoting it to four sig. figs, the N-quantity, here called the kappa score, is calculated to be 1638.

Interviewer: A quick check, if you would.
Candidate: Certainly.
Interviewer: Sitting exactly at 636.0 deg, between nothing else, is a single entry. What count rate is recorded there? 309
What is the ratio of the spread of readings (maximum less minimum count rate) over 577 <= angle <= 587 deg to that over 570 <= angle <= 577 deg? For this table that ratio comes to 3.0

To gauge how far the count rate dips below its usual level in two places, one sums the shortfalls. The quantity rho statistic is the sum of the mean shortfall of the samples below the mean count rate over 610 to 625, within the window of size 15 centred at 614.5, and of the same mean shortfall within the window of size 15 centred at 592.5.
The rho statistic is -149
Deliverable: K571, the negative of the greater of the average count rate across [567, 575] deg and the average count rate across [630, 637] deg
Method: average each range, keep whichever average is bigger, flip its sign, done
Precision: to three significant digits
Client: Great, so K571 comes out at -413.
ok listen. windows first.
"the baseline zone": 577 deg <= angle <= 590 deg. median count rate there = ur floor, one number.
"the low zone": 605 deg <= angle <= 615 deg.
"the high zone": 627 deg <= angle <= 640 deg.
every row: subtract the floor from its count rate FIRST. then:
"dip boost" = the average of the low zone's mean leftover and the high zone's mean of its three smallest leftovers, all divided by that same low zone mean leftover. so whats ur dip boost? 1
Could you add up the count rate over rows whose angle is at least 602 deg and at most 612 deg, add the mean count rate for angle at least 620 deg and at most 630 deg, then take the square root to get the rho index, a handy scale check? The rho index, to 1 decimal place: 41.5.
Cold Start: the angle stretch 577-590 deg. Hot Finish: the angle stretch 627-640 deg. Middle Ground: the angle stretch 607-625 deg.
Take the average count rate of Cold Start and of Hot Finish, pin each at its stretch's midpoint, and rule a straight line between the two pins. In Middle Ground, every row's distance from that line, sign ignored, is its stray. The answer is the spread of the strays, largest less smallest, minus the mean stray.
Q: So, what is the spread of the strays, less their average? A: -12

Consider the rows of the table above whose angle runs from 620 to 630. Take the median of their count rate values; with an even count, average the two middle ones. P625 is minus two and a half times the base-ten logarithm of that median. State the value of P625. -6.3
